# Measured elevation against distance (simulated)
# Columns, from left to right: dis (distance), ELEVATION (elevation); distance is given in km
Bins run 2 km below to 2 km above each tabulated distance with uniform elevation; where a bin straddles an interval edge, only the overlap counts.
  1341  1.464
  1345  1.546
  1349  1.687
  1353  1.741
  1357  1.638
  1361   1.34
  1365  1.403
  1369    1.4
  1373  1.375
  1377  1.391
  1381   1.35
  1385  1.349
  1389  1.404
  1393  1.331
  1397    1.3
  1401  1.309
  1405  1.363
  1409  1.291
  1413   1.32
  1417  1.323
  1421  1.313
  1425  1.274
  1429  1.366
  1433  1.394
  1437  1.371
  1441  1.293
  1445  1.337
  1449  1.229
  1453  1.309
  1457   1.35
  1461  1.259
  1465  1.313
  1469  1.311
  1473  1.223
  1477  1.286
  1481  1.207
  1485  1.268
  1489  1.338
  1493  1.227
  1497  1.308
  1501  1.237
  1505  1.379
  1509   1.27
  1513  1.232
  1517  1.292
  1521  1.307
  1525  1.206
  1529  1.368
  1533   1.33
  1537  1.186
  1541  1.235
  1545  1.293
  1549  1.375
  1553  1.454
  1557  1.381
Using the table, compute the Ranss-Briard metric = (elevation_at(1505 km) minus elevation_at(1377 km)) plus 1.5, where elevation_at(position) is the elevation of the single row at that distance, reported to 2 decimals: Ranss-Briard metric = 1.49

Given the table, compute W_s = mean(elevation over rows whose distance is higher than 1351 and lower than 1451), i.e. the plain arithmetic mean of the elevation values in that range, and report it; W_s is 1.37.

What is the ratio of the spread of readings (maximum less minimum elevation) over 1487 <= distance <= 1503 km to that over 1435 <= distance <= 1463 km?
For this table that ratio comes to 0.8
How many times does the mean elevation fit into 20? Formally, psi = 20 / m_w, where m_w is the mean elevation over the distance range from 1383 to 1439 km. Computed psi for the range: 15.0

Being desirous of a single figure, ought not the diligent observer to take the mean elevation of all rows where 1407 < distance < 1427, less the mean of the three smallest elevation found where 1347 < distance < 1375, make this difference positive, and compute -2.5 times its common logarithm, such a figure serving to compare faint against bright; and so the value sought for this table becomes 2.93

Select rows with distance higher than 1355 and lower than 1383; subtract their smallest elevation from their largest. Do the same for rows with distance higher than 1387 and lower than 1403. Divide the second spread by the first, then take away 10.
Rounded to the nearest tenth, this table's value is -9.7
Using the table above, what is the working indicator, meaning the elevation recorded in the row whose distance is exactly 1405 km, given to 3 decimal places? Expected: 1.363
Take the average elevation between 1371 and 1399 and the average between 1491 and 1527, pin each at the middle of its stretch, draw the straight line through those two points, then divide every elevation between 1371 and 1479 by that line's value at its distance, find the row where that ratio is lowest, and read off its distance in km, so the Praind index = 1449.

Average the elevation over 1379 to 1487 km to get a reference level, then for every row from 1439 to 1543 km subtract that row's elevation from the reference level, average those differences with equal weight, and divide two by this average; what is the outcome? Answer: 63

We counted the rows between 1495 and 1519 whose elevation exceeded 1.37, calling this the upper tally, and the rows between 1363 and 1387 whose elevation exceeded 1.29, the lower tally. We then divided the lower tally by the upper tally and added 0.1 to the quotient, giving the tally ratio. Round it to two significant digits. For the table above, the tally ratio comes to 6.1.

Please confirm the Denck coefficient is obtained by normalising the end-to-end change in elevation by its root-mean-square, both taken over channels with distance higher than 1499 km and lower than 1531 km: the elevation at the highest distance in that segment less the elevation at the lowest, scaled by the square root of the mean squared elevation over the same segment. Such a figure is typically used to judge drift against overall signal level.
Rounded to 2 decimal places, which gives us 0.10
